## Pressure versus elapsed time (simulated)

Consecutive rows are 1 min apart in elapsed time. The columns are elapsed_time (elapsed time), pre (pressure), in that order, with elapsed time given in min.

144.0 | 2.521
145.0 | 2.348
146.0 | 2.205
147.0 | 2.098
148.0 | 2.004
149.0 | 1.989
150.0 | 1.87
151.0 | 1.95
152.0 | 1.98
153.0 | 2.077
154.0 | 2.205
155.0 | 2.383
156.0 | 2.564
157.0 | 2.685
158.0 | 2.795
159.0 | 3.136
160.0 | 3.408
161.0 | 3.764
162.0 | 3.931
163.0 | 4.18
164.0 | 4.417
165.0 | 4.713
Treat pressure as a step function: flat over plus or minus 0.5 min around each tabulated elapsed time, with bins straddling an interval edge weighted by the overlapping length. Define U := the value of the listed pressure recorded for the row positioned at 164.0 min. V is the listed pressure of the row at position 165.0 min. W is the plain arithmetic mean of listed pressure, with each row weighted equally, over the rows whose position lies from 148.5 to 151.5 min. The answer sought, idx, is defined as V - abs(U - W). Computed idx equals 2.2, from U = 4.417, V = 4.713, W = 1.94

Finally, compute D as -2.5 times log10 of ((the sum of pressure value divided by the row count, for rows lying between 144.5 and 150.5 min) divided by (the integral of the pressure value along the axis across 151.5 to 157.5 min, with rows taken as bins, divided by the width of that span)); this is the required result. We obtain 0.1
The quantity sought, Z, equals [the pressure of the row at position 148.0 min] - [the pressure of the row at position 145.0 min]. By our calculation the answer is -0.3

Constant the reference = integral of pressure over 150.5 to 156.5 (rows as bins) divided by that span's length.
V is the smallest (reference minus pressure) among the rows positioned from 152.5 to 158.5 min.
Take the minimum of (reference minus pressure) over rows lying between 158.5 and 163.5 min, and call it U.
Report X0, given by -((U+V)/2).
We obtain 1.3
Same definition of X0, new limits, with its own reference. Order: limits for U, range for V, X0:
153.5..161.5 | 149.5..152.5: 0.7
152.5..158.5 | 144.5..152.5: 0.4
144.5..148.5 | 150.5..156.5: 0.3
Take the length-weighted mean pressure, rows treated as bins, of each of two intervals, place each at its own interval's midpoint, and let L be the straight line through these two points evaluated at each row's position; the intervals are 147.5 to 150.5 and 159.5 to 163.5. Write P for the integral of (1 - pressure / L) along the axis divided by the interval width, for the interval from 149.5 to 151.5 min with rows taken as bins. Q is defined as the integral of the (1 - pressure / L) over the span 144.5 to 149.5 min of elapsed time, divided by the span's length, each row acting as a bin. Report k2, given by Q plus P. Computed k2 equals -0.195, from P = 0.12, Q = -0.32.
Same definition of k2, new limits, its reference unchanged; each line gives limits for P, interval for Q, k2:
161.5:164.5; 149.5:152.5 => 0.109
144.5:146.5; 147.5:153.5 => -0.517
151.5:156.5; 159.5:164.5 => 0.161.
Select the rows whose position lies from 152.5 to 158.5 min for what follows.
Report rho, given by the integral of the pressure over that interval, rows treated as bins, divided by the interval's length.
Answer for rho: 2.5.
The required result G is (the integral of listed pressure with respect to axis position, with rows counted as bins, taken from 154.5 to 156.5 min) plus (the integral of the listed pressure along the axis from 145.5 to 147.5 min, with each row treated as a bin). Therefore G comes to 9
